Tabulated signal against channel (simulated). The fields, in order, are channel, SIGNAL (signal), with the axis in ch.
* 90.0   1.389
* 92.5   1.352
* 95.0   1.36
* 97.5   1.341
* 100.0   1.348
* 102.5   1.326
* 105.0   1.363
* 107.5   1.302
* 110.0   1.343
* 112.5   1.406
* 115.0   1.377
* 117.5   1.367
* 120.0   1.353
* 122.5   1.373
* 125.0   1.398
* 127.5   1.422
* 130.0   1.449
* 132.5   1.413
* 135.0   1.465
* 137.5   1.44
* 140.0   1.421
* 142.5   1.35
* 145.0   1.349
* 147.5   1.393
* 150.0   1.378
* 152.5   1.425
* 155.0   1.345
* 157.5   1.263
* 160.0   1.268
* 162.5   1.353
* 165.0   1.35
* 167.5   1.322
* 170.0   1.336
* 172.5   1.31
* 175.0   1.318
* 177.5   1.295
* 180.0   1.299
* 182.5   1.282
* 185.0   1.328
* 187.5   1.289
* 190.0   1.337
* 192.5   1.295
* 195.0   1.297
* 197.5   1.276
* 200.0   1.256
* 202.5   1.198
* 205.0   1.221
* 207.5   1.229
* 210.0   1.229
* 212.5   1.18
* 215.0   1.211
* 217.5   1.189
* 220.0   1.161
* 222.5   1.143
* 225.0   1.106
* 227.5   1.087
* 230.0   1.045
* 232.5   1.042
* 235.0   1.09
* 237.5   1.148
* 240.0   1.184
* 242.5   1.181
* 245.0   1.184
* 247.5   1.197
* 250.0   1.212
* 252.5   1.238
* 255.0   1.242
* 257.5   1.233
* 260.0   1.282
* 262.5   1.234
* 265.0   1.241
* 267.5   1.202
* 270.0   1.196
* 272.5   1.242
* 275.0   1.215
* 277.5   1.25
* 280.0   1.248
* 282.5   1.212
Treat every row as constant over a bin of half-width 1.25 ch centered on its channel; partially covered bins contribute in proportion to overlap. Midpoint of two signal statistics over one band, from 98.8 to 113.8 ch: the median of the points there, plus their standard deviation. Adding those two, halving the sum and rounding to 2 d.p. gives 0.69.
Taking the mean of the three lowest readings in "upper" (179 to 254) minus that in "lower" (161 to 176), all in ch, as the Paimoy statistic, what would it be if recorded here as -0.259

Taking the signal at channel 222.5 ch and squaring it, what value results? 1.31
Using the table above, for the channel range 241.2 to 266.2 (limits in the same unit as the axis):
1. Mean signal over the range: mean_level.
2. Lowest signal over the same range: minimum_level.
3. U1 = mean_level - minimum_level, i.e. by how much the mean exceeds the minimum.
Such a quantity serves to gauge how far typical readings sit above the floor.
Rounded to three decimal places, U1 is 0.043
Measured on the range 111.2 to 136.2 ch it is 0.049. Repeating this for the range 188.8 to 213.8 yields 0.072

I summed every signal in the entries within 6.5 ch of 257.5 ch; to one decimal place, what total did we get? 6.2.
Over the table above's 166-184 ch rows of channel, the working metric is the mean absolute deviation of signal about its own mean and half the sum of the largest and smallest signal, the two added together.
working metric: 1.32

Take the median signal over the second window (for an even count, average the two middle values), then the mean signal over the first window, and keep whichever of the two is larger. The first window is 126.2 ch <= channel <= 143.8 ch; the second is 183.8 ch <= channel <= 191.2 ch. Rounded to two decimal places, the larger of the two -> 1.42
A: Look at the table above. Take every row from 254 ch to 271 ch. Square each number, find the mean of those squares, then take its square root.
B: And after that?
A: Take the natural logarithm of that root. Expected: 0.21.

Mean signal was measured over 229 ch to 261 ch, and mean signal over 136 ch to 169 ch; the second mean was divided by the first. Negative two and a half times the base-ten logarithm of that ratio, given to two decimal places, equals -0.16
